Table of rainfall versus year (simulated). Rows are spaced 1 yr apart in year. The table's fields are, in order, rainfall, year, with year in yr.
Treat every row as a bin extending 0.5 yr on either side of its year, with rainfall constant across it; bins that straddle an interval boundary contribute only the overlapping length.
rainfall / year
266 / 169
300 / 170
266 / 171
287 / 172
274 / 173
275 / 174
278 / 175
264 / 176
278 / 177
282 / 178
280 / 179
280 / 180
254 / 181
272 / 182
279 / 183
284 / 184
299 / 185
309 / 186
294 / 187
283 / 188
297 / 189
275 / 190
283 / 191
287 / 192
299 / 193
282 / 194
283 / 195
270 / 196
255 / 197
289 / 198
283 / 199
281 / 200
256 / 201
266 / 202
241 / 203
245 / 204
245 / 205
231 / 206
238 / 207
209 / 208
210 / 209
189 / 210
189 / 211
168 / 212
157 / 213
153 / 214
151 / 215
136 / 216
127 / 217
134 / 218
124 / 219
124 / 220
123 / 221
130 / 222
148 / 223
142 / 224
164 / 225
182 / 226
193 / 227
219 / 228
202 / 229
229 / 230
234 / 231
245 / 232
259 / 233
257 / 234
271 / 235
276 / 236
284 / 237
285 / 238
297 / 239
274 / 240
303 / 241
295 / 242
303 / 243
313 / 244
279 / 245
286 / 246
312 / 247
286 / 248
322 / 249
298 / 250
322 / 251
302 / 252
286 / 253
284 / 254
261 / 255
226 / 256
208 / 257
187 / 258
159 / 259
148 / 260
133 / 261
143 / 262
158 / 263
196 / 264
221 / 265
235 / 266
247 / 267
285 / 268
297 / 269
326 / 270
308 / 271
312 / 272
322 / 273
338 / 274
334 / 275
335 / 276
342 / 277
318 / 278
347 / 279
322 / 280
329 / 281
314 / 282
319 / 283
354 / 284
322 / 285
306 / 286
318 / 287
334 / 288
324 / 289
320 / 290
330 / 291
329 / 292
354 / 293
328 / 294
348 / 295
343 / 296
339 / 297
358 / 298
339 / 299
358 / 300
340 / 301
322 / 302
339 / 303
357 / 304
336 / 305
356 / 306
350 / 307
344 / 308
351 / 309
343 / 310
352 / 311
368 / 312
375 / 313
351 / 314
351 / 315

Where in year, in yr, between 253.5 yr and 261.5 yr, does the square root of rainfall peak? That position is 254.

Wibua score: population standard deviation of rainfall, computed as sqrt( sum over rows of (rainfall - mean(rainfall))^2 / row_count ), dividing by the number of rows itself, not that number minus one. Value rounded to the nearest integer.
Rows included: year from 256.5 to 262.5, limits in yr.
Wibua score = 26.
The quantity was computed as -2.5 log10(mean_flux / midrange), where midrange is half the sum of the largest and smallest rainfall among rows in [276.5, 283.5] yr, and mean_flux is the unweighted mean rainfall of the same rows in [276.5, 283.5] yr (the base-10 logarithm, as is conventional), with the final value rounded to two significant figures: 0.011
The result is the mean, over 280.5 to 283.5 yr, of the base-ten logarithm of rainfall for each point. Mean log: 2.51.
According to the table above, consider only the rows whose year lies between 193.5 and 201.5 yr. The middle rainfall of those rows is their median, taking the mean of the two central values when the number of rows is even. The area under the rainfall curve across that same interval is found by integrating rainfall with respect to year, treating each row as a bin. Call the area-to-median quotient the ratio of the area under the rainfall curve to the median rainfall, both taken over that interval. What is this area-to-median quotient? 7.81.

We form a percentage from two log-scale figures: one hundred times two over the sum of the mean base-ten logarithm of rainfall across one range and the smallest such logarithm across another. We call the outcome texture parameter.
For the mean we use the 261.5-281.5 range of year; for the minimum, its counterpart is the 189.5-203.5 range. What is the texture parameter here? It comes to 41.4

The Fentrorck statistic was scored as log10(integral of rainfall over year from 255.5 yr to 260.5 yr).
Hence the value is 2.97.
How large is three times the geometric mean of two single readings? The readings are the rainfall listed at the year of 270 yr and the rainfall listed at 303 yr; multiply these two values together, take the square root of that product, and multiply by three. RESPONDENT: 997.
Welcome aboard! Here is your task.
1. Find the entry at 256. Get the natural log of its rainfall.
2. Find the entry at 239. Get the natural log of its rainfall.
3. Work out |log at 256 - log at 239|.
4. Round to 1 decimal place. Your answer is 0.3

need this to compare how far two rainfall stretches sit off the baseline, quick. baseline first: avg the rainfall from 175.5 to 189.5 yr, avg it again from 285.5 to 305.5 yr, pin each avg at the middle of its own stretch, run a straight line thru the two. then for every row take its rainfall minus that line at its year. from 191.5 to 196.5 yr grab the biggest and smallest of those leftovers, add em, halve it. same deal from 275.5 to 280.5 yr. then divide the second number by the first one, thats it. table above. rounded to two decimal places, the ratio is -1.21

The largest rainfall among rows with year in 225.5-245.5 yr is 313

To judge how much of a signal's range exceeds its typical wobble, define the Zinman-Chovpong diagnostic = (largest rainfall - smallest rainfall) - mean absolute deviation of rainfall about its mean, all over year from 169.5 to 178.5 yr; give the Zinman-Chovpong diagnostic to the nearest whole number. 28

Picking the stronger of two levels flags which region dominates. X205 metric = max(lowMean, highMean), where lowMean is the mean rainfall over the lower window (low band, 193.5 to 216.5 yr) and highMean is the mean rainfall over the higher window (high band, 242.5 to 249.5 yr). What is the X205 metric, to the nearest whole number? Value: 300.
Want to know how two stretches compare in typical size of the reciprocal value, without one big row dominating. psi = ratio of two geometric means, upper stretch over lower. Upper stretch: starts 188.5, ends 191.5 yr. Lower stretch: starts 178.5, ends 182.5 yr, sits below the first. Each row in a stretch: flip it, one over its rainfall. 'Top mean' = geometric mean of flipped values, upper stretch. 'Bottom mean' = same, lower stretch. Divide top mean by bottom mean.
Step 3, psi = 1.0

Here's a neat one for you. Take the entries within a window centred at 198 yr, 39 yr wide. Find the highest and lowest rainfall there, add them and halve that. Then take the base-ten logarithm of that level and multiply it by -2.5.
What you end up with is -5.85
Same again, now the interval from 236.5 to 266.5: -5.89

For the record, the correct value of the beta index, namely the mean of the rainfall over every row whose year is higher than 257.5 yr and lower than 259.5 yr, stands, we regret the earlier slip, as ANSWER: 173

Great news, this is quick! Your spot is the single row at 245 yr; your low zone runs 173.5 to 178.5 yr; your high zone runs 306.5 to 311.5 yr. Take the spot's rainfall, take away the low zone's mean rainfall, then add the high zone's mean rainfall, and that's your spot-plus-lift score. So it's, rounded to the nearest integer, 352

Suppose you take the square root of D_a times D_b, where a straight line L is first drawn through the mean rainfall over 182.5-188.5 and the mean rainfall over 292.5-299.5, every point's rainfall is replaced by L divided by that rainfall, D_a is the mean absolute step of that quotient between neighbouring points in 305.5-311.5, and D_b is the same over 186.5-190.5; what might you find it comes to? 0.034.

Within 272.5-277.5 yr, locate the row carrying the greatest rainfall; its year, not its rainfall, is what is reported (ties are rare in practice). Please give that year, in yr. 277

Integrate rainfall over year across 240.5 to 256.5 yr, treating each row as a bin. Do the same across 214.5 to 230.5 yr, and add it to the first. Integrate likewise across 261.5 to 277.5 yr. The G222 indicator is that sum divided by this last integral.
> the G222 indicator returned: 1.64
